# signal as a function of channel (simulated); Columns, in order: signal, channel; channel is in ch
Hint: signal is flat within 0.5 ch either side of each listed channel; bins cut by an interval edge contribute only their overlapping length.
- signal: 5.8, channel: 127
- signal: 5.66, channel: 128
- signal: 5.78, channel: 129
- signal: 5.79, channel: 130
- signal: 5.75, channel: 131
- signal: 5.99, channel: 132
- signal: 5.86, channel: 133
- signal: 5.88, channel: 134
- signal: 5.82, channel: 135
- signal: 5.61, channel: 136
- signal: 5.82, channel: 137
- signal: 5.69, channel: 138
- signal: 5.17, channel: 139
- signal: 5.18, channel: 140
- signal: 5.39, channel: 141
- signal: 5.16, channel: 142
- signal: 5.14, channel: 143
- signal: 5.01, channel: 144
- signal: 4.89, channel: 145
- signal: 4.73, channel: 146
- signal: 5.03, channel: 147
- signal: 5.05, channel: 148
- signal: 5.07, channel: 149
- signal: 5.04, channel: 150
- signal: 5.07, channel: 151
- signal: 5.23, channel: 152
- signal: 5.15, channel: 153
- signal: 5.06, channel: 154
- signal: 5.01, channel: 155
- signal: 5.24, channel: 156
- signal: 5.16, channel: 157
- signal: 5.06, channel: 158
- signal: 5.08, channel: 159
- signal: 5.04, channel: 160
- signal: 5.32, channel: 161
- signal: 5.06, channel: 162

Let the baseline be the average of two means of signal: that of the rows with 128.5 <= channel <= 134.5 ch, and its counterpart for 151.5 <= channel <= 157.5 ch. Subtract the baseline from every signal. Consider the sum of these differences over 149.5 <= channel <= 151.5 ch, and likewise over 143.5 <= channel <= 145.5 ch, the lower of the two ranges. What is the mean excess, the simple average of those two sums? -1.0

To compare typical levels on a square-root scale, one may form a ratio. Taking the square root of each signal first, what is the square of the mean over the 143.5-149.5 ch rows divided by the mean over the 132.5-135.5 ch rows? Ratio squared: 0.848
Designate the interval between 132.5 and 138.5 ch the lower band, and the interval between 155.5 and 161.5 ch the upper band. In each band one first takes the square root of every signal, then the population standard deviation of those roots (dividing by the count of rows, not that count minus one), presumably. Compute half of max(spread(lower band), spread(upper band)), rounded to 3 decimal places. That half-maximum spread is 0.011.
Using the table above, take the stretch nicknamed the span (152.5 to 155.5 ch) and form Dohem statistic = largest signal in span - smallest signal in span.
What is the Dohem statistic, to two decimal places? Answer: 0.14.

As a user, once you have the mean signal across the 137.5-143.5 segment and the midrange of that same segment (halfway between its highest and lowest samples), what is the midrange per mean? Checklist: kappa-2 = 1.024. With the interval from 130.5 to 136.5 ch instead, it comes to 0.997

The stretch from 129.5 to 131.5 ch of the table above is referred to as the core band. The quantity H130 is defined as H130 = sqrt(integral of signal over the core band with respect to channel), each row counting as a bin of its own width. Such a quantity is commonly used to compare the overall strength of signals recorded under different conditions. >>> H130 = 3.4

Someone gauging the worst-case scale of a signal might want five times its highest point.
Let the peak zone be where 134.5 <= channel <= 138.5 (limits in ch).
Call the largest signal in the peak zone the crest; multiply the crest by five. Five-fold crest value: 29.1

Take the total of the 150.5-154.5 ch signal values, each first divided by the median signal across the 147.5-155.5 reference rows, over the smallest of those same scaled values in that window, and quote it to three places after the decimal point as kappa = 4.053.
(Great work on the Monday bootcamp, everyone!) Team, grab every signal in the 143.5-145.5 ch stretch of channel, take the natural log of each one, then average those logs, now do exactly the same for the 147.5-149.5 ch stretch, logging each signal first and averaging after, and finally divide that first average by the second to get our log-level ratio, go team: 0.99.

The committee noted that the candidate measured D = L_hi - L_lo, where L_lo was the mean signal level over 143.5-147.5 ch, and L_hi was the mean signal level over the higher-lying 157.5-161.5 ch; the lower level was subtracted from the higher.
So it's 0.2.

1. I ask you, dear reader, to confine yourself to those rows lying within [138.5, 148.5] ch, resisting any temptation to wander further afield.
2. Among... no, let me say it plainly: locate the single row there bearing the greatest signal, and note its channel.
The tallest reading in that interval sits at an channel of 141 ch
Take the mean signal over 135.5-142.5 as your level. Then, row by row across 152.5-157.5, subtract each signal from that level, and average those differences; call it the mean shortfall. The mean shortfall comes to 0.31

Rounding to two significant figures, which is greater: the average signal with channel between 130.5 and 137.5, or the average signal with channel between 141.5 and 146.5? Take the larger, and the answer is 5.8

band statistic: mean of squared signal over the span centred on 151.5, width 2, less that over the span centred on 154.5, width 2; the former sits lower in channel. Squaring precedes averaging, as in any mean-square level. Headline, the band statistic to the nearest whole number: 1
